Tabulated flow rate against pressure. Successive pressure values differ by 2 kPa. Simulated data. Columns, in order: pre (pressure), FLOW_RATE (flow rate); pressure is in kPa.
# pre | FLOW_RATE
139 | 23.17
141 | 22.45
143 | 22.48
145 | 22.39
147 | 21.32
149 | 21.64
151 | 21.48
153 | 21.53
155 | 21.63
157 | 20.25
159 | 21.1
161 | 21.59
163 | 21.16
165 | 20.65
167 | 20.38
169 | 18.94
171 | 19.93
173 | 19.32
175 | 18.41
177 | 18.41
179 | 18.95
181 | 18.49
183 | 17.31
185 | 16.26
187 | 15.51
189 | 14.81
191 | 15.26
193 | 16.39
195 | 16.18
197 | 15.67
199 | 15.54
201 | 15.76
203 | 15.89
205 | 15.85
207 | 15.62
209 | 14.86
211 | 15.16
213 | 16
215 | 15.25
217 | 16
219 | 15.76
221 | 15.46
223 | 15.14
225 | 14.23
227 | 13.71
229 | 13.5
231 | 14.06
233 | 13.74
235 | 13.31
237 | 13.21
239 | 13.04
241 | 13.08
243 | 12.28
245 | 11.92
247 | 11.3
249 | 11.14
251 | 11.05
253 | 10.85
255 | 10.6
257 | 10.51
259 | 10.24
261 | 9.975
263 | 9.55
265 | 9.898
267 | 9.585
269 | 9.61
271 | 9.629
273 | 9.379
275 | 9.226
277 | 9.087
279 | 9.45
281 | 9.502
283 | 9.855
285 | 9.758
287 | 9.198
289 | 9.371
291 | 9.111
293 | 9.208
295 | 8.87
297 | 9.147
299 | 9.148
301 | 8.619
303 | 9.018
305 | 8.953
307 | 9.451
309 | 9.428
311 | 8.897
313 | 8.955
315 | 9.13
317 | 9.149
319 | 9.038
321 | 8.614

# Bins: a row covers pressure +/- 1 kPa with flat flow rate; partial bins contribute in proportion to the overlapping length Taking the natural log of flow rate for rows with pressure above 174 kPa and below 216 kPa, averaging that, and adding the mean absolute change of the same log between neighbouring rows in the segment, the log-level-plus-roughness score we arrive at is 2.8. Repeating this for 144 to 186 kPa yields 3.0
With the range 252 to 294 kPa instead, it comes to 2.3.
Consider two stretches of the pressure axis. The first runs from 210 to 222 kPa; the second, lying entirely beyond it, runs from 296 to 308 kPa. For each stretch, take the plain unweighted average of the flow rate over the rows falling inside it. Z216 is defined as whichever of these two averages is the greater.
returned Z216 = 15.6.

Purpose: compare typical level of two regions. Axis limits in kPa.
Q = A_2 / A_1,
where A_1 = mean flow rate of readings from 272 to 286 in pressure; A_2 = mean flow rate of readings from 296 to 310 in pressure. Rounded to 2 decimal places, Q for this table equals 0.96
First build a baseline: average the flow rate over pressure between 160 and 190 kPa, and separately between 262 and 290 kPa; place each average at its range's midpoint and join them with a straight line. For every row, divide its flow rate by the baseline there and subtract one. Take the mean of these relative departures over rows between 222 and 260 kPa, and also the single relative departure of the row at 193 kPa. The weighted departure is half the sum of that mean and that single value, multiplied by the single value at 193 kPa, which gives 0.0011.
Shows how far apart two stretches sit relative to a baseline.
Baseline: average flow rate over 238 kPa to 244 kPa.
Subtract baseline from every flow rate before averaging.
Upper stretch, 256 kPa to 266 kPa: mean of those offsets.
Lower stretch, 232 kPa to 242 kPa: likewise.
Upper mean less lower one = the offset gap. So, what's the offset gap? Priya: -3.2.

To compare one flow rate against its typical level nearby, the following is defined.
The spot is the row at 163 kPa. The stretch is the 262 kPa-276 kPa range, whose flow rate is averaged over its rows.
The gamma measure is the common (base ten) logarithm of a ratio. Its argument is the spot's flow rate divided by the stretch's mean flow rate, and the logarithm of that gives 0.35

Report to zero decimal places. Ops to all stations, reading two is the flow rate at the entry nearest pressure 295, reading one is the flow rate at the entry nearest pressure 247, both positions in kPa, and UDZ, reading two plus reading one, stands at 20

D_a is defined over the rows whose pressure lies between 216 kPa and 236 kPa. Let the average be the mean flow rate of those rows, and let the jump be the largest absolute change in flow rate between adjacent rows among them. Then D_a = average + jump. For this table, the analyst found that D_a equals 15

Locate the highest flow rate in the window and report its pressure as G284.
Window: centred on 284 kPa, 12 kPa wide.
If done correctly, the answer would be 283 kPa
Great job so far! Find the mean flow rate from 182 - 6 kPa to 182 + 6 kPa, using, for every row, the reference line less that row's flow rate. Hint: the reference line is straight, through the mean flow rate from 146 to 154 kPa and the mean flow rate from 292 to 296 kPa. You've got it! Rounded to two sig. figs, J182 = 1.2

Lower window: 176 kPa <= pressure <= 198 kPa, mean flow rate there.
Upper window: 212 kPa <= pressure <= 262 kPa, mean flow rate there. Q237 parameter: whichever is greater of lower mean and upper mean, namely 16.7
